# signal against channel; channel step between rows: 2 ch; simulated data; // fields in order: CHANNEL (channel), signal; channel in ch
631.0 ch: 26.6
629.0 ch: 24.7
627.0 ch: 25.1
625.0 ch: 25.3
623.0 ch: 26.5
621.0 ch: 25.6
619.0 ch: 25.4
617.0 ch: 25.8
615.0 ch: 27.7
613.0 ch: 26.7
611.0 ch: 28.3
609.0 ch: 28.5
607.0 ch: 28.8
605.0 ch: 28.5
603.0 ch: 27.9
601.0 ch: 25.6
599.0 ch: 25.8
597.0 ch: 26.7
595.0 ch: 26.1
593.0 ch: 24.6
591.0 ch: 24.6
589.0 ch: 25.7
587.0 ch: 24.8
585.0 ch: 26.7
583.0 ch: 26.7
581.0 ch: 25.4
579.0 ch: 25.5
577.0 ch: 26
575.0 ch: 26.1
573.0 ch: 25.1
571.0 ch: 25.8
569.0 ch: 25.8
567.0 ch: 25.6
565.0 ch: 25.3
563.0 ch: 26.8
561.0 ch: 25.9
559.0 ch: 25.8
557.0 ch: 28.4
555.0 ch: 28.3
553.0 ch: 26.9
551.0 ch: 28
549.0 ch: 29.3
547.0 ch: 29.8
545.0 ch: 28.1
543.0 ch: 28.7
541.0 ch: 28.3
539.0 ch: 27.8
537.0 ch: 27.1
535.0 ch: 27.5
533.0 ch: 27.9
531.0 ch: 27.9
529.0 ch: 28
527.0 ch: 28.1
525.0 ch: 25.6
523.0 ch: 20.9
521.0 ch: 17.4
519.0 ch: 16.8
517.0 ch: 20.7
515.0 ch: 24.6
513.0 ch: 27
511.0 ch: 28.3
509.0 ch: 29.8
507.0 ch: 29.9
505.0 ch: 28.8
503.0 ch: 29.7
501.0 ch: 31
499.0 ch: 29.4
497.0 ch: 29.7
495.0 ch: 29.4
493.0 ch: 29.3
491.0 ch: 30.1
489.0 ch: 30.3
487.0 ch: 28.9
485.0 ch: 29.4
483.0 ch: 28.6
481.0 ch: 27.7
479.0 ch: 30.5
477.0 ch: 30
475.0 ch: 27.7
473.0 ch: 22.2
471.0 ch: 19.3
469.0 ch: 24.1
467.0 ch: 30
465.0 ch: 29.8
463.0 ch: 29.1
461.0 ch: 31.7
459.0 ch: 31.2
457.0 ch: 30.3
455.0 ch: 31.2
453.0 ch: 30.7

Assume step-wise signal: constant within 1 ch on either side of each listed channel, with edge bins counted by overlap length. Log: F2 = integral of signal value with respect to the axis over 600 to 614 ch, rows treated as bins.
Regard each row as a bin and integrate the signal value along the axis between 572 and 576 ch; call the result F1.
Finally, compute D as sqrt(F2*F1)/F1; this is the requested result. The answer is 1.95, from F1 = 102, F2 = 389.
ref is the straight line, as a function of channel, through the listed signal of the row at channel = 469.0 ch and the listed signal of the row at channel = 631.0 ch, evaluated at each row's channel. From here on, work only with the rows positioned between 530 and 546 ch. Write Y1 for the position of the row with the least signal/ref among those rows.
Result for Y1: 537.0 ch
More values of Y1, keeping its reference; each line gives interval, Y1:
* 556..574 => 573.0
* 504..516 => 515.0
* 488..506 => 505.0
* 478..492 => 481.0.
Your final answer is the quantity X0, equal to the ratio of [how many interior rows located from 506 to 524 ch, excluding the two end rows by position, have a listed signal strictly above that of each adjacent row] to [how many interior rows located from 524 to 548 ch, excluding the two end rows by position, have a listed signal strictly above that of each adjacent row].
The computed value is 0.0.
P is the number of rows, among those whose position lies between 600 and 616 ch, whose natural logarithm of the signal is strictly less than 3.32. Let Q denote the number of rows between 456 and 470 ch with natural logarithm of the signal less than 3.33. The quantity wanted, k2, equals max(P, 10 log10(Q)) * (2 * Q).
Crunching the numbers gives 4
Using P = 2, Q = 1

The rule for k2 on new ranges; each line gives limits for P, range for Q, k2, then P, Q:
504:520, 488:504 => 0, 4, 0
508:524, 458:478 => 48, 6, 4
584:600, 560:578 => 172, 8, 9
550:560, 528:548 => 70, 2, 5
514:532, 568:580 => 93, 6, 6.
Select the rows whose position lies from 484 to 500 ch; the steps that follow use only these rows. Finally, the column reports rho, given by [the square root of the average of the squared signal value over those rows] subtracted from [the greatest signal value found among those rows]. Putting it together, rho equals 0.7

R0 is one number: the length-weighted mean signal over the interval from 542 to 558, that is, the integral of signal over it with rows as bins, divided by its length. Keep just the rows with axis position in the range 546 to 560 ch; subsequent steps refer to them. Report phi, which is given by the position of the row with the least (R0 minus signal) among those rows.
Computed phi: 547.0 ch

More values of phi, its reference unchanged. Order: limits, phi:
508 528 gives 509.0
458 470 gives 461.0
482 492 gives 489.0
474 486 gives 479.0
